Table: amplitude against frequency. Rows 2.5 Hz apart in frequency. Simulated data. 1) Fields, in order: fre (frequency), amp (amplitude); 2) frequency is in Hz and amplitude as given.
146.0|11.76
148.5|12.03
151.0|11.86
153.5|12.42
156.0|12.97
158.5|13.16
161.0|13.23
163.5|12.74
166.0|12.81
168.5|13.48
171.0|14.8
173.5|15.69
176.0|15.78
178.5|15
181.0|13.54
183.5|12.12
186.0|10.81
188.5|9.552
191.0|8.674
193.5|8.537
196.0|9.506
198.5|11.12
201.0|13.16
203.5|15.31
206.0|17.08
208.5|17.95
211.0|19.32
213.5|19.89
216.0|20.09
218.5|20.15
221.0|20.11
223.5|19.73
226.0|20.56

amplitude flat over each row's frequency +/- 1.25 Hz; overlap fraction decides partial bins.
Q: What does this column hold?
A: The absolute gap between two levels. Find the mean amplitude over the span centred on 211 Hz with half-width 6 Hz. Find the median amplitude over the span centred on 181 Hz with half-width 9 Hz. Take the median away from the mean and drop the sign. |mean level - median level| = 5.3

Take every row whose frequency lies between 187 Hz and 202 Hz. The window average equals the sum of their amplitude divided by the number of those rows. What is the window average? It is 10.1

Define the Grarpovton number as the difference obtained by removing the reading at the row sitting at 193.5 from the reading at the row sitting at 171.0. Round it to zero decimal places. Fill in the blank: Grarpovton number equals 6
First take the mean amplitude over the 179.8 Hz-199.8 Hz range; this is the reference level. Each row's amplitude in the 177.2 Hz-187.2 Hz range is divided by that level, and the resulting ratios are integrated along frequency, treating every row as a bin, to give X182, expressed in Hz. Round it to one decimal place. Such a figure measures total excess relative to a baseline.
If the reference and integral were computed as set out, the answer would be 12.3 Hz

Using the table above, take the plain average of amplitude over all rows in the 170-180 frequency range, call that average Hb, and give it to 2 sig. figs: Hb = 15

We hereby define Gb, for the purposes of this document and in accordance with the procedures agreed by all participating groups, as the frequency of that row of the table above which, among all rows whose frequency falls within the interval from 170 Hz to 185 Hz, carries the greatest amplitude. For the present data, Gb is 176.0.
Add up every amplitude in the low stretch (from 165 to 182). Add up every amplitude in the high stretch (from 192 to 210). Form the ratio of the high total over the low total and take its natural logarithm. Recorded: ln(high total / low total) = -0.1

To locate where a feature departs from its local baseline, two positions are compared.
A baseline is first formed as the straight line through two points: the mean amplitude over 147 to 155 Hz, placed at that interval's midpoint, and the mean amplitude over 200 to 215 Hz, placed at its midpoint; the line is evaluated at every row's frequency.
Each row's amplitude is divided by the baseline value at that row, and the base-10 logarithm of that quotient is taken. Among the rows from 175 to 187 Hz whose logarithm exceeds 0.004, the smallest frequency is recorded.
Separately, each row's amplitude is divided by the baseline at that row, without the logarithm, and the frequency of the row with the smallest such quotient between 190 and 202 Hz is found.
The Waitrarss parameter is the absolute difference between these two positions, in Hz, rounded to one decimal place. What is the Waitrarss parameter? 17.5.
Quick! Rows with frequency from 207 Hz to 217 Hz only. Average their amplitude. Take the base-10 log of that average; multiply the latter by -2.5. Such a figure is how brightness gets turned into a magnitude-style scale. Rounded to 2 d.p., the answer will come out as -3.21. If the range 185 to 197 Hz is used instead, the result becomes -2.43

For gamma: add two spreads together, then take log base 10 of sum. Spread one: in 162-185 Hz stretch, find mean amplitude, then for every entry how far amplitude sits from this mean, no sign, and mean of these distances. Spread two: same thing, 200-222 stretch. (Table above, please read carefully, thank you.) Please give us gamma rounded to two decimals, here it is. 0.50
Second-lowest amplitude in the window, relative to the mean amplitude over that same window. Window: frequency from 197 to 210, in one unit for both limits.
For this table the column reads 0.88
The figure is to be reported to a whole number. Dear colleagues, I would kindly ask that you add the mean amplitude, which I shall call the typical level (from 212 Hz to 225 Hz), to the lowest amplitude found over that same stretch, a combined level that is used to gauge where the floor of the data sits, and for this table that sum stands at 40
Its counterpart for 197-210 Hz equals 26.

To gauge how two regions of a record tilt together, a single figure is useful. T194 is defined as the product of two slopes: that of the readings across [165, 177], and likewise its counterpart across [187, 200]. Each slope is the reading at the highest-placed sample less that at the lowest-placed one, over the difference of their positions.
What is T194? 0.05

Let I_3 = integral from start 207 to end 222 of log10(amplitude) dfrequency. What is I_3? 19.4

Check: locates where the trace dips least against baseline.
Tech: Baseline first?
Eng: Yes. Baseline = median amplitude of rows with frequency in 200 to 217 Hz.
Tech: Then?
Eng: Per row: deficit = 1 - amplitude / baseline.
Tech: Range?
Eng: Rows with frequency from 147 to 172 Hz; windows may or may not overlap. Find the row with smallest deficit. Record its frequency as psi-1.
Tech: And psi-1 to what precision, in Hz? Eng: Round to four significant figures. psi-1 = 171.0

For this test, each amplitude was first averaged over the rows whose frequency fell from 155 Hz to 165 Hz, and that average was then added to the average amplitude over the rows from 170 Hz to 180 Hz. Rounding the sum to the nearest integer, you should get 28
